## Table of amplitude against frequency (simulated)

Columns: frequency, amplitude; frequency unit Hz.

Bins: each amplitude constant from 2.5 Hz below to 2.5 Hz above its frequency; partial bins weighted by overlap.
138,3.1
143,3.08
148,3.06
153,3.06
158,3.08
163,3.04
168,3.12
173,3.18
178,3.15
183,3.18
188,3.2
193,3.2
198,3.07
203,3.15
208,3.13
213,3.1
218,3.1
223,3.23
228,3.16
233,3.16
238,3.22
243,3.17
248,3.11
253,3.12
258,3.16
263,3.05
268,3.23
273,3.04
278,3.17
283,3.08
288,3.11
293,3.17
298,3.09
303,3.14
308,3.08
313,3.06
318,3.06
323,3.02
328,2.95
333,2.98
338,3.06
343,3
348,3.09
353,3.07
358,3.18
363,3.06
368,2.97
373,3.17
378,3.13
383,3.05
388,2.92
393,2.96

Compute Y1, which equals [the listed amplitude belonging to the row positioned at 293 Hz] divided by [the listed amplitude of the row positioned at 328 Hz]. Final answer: 1.07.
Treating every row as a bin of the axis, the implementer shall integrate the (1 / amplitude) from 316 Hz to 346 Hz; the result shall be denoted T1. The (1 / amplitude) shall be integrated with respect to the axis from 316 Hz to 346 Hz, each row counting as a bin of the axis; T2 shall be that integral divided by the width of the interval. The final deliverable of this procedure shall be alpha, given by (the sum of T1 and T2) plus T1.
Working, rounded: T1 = 10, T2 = 0.332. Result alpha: 20.3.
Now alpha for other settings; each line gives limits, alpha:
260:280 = 13.1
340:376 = 23.7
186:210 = 15.6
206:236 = 19.4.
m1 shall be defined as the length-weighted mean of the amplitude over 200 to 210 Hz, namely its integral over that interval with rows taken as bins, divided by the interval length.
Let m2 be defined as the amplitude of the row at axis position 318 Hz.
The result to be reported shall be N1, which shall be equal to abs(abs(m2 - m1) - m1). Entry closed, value 3.06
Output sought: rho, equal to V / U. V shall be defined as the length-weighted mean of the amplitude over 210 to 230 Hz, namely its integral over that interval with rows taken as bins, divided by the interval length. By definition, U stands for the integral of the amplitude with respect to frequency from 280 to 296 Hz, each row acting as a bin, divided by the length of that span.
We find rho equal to 1.01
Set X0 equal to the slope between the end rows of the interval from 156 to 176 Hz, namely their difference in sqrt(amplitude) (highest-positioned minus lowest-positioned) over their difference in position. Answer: 0.0019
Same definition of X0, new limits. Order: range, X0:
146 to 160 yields 0.0006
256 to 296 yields 0.0001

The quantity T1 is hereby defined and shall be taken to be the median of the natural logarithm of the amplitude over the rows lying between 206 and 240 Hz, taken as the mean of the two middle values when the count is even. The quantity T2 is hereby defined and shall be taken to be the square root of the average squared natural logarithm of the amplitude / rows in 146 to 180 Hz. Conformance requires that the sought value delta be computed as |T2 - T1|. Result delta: 0.020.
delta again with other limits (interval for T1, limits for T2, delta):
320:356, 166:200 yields 0.044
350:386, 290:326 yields 0.006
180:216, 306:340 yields 0.039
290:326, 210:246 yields 0.027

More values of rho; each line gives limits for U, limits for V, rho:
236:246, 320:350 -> 0.95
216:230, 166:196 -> 1.00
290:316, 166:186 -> 1.02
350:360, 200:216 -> 1.00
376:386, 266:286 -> 1.02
